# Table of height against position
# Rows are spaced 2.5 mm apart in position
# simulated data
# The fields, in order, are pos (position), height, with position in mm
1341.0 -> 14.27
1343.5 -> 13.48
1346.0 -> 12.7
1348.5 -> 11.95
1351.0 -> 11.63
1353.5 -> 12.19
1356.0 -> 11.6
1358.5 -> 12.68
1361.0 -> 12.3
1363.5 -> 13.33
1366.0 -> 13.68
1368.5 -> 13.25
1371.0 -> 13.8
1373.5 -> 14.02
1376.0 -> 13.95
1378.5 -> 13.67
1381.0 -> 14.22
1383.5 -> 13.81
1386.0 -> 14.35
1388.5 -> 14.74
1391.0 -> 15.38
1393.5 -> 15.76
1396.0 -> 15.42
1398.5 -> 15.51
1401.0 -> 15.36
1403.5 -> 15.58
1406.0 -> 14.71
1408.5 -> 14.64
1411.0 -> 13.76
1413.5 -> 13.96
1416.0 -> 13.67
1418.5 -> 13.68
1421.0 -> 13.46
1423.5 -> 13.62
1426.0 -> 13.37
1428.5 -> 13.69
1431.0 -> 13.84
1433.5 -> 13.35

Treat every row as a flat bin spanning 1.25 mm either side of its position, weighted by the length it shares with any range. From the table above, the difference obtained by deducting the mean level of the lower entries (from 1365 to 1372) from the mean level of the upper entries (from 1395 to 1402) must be 1.9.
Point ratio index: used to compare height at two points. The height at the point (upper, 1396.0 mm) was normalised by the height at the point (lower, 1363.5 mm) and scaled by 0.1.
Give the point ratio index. 0.116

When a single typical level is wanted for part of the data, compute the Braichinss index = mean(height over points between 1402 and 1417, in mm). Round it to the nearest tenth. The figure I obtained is 14.4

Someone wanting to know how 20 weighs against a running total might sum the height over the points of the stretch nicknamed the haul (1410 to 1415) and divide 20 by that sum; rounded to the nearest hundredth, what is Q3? 0.72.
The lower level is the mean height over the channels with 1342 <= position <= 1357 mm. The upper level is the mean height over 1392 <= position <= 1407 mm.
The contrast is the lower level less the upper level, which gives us -3.1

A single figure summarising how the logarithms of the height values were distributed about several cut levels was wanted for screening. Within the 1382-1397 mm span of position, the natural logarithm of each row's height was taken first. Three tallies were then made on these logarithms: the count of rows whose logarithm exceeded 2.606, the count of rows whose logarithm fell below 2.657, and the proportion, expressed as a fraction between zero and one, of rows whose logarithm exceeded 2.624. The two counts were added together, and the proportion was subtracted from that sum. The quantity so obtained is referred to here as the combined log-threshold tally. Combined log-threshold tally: 6.0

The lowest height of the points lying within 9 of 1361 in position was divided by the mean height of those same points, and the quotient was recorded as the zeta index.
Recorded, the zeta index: 0.912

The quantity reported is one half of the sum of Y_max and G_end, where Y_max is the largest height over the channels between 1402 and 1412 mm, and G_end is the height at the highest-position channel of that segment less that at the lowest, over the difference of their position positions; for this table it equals 7.7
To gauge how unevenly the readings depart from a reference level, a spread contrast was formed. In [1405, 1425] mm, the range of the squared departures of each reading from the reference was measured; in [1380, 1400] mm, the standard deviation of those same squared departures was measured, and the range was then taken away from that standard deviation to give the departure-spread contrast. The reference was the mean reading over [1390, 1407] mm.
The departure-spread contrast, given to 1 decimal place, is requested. -2.4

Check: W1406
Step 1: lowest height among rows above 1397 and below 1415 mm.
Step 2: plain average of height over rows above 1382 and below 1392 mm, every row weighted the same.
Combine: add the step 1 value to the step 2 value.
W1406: 28.3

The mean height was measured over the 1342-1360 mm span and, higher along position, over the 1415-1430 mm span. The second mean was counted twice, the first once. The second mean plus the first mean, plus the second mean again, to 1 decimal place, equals 39.5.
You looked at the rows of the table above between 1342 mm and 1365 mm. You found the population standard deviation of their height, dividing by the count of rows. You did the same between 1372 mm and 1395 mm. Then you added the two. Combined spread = 1.32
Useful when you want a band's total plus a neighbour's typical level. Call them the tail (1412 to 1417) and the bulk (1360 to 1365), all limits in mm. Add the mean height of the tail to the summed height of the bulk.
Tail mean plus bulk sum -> 39.4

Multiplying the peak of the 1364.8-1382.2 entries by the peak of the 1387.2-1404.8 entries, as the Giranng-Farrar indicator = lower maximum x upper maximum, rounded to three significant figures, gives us 224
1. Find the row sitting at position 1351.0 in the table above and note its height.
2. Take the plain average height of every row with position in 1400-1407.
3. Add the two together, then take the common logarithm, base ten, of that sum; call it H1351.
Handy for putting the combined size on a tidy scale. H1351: 1.43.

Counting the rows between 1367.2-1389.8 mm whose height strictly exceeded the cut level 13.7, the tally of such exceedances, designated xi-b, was 7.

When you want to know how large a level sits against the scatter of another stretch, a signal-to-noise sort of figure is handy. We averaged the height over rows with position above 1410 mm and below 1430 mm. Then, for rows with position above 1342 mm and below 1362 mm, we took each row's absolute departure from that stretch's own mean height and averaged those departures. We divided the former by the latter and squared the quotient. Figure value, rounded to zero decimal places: 816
